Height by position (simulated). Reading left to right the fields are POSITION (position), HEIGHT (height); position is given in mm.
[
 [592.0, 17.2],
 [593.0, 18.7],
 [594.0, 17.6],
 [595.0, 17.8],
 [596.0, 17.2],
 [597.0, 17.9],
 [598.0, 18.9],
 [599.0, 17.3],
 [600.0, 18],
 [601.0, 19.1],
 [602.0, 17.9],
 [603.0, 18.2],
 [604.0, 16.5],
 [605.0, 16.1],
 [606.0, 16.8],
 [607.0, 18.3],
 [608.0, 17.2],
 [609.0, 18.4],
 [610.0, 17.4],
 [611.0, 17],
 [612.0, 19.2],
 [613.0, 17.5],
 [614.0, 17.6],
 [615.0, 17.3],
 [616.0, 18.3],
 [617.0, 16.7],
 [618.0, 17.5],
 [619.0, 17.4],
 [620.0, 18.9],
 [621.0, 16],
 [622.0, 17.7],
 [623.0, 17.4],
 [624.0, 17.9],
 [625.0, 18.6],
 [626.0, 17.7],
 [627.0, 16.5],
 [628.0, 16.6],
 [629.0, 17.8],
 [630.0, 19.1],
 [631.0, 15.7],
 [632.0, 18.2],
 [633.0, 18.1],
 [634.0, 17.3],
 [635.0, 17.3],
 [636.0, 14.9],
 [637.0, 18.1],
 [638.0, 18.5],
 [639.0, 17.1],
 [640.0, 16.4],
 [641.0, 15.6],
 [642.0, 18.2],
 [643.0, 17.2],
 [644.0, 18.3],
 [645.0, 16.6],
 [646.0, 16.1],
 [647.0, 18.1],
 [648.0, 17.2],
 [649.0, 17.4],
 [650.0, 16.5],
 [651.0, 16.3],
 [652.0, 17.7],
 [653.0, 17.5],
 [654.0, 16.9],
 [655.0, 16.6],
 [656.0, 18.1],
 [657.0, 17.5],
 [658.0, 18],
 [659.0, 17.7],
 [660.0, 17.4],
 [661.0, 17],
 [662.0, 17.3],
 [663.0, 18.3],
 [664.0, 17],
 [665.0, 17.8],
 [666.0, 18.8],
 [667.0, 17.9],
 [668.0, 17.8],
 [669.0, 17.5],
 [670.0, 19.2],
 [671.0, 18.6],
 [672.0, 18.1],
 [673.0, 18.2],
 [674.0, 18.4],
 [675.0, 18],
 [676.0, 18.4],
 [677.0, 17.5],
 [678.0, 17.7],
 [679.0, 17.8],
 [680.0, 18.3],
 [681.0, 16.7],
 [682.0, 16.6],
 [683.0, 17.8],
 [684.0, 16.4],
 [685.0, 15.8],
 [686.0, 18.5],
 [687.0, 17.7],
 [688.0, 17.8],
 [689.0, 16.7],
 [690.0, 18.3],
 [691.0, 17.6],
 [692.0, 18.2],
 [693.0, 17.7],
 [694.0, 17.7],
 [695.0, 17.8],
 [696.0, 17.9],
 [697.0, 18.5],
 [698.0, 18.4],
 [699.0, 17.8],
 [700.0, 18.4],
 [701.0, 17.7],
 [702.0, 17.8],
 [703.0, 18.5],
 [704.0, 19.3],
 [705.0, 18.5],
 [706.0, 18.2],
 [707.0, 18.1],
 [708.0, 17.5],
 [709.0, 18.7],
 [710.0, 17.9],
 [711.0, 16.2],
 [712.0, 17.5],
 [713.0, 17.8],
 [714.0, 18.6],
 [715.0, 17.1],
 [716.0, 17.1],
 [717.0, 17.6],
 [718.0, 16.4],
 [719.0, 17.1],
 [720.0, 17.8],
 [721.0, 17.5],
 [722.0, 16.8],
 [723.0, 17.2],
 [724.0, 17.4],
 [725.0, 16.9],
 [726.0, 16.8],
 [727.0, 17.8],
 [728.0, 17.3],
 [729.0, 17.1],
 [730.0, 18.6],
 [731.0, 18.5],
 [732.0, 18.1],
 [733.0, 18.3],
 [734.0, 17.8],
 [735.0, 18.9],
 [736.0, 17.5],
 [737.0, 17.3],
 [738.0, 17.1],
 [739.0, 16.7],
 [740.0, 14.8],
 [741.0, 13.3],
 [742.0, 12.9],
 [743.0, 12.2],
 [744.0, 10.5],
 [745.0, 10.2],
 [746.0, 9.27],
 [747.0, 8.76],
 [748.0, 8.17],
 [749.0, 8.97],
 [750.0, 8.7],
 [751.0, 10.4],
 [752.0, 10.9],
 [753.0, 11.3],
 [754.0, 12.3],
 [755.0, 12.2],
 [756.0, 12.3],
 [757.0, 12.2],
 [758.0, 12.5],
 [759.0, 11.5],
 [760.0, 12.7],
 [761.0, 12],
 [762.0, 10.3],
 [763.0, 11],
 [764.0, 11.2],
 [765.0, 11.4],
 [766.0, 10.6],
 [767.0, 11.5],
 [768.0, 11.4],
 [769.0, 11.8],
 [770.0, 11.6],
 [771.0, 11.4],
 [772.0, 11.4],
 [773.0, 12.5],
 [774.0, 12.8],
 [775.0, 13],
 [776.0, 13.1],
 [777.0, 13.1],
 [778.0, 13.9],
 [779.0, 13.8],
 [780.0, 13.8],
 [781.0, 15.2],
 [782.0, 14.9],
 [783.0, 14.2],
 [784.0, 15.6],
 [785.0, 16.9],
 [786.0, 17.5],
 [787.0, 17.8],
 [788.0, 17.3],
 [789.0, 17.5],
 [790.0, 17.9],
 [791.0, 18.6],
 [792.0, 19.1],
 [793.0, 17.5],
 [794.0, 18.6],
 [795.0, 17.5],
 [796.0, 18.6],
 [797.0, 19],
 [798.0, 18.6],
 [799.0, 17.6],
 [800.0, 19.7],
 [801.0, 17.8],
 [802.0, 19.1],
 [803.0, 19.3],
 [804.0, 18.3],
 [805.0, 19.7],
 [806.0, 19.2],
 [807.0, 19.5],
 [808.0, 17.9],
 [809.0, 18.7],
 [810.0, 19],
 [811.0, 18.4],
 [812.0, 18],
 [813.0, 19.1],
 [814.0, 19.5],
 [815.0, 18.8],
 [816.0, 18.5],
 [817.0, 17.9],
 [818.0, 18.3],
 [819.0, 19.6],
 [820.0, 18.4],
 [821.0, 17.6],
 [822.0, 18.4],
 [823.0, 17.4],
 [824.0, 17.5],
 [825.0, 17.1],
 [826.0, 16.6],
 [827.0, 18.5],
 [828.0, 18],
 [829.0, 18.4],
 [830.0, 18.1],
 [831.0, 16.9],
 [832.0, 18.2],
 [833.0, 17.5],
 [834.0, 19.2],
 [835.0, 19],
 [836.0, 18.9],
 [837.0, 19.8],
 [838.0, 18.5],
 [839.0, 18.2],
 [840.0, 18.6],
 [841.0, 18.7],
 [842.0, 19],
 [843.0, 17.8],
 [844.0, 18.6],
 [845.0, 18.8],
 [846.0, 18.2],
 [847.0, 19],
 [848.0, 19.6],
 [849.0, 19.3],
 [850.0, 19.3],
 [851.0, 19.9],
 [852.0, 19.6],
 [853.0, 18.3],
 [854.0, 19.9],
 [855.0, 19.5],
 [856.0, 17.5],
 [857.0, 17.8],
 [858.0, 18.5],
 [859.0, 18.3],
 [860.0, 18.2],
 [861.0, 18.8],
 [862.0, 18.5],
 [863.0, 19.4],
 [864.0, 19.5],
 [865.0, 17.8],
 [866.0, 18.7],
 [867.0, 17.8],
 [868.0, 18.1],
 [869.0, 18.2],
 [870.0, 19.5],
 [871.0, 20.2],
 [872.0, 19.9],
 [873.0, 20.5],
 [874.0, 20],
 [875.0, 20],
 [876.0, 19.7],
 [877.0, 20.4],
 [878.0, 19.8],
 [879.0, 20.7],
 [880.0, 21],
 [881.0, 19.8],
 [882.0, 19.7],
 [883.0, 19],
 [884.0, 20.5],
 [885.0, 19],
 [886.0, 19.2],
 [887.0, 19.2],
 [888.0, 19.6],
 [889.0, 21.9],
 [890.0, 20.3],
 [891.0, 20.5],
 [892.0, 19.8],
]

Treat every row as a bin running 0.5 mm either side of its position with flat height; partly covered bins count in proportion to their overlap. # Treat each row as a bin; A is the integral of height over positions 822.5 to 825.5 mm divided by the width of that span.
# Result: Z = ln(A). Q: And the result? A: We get 2.85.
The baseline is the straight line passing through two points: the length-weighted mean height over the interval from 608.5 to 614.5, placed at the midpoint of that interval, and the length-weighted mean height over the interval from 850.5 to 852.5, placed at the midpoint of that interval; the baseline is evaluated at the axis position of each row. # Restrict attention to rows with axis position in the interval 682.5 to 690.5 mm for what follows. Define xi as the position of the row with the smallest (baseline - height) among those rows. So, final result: 686.0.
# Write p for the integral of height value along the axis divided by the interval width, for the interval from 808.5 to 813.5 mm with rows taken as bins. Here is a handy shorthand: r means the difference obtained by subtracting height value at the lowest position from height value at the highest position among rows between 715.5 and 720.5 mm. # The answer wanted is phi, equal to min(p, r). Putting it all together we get 0.7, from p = 19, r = 0.7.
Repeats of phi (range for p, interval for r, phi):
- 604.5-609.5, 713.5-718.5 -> -2.2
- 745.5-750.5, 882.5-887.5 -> 0.2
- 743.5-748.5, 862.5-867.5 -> -1.6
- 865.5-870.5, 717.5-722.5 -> 0.4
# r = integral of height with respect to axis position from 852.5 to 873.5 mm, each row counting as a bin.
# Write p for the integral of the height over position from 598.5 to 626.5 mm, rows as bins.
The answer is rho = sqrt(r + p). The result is 30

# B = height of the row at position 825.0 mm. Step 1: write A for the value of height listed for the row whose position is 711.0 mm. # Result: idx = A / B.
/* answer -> 0.95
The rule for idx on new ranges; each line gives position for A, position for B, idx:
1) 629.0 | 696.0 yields 0.99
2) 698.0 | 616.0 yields 1.01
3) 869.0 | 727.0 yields 1.02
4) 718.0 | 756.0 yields 1.33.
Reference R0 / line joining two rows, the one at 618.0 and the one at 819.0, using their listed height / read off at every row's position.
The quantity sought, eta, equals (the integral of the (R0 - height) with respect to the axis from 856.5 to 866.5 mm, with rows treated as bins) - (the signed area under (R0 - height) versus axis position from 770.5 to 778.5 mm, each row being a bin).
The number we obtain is -37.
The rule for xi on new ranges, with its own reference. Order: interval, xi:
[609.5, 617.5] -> 612.0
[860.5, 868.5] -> 864.0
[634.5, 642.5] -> 638.0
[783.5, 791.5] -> 791.0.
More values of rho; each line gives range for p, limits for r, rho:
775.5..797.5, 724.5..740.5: 25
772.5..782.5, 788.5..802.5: 20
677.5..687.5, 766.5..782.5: 19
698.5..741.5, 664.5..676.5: 31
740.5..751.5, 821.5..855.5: 27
